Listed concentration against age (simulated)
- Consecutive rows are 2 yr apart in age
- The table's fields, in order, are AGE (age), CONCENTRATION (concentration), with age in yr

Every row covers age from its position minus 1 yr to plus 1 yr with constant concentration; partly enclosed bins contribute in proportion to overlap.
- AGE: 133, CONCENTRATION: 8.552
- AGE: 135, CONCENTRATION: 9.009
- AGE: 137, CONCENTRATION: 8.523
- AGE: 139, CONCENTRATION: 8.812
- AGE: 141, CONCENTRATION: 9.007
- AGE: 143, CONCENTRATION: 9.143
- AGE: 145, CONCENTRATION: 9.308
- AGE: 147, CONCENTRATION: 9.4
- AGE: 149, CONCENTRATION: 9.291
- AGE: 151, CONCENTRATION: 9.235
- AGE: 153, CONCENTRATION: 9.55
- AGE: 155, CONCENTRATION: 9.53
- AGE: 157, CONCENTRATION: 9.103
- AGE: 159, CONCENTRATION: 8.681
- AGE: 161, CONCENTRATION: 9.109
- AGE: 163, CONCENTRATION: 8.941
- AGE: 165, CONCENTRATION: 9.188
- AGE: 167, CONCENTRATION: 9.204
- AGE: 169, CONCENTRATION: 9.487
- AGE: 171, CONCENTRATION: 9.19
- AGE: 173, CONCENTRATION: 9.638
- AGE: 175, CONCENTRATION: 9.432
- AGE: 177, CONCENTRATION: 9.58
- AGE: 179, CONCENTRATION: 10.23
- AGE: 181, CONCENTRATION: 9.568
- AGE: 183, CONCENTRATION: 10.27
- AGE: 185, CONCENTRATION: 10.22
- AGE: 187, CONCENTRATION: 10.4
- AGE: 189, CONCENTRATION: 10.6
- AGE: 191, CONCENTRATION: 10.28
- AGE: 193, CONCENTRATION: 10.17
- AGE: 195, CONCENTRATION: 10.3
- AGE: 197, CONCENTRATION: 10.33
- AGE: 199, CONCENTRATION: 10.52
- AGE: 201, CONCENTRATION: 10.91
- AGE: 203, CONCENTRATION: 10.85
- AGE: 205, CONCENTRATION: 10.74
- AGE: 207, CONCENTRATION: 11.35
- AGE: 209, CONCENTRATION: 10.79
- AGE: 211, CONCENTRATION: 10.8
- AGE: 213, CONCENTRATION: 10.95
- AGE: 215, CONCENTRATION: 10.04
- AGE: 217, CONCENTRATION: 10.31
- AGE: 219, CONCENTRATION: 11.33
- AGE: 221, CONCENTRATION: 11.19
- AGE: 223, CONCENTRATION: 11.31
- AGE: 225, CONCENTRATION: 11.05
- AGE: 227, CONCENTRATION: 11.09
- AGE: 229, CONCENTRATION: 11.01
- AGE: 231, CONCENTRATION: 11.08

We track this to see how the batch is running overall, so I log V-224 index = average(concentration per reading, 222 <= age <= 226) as 11.2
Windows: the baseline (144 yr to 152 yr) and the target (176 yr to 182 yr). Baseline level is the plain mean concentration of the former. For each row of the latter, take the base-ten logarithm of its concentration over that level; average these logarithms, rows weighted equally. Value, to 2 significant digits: 0.022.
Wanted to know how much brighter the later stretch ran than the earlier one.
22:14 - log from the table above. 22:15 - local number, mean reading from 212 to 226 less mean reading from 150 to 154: 1.5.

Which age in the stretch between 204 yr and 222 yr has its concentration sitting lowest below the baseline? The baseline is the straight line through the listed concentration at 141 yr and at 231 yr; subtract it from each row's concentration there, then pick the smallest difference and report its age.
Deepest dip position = 215 yr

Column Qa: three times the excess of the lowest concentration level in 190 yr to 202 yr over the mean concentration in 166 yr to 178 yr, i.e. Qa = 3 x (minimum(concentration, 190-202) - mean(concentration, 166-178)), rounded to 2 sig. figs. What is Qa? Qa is 2.2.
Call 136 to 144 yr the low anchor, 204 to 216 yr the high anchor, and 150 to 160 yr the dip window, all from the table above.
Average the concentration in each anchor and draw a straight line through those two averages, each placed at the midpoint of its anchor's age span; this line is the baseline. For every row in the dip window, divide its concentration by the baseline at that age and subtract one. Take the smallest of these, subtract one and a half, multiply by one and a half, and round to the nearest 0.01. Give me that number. -2.36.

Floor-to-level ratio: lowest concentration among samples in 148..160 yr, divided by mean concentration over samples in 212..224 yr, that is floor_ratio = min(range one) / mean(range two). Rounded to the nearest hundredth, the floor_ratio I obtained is 0.80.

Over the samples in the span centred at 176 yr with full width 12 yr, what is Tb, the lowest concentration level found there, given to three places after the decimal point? 9.190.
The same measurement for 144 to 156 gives 9.235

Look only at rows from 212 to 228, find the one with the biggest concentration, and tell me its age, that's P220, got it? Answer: 219 yr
